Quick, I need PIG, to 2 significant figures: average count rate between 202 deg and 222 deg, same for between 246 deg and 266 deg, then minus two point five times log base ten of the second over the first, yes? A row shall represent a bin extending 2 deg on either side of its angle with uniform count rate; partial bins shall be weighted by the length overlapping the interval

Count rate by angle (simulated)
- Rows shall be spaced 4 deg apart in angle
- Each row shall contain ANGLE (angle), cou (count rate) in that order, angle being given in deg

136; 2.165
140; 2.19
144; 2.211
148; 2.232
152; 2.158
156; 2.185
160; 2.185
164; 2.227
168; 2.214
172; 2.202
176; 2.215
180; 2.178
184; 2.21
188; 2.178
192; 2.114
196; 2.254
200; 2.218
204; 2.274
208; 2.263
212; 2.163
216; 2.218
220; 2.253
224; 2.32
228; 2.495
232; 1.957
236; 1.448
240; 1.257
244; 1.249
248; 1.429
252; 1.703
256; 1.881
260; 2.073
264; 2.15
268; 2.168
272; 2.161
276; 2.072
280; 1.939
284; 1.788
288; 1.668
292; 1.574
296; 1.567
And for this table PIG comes 0.21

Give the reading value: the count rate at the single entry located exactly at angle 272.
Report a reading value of 2.161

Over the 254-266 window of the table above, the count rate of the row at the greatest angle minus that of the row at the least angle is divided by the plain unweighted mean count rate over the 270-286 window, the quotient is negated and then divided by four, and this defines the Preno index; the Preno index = -0.034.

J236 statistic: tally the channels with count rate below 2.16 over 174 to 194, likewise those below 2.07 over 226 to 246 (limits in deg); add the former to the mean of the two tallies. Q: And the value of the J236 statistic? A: 3.5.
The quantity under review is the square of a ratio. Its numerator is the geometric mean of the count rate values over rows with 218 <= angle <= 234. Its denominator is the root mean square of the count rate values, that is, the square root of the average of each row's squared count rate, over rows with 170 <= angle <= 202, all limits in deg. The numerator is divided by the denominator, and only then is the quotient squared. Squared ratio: 1.0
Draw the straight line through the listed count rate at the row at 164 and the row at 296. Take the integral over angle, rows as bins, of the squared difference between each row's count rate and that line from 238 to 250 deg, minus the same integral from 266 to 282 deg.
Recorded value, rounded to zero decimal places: 1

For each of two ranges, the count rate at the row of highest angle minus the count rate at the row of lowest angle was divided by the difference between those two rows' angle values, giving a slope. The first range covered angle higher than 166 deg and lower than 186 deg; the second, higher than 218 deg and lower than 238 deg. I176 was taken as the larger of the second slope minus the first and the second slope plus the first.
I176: -0.05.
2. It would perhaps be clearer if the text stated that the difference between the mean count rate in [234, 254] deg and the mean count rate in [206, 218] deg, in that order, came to -0.8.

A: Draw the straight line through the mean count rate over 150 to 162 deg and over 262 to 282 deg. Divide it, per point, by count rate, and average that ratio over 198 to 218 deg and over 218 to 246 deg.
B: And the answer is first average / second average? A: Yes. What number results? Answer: 0.78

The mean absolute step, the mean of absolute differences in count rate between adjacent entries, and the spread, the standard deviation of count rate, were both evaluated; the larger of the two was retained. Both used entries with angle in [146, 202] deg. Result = 0.04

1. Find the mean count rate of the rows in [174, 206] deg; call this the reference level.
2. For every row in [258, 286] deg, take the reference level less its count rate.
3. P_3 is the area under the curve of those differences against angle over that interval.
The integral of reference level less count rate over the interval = 4.3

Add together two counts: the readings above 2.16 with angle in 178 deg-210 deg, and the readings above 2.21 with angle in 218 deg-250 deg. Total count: 10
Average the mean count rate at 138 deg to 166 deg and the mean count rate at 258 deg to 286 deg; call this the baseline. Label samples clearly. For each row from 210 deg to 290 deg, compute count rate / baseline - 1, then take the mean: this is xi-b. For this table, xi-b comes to -0.10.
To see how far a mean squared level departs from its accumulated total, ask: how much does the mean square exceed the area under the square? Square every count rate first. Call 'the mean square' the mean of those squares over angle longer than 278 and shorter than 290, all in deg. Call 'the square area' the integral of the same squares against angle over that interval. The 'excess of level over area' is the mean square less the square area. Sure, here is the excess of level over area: -36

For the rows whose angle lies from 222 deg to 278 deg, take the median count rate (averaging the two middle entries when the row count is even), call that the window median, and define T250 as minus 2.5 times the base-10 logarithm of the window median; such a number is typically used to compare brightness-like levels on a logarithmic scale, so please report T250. -0.760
